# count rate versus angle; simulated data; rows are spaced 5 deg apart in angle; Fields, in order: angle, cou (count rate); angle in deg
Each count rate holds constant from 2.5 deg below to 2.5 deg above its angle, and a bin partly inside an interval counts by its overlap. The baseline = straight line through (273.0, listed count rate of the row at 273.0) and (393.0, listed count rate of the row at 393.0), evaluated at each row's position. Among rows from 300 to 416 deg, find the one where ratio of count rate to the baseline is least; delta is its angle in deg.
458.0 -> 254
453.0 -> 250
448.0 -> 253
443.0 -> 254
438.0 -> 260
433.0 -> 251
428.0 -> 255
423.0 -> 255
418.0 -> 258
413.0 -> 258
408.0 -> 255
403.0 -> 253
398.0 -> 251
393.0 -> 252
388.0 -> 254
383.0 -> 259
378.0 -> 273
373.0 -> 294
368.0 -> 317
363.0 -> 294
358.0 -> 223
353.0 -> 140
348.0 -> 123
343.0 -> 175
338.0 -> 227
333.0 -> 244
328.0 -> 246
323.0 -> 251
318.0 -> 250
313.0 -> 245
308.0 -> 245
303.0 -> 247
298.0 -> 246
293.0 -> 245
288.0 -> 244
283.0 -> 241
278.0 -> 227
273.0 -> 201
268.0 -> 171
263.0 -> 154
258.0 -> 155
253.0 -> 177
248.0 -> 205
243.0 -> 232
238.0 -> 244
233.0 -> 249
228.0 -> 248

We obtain 348.0 deg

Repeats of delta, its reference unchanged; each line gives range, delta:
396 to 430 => 428.0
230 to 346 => 343.0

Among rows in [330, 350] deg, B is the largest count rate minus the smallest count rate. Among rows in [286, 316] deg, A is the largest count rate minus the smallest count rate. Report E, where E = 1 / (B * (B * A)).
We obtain 0.0000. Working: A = 3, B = 121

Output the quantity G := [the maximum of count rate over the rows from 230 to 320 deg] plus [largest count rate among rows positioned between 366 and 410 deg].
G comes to 567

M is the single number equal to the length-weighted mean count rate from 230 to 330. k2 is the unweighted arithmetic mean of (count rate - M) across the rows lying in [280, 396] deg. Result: 17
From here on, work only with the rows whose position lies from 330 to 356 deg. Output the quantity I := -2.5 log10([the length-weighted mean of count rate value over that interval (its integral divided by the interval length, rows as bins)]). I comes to -5.66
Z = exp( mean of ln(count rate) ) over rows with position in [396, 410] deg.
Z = 253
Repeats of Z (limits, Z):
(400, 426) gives 256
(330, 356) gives 176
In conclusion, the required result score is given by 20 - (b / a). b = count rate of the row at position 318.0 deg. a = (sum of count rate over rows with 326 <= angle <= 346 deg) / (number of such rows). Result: 18.9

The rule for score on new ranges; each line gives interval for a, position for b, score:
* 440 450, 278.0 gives 19.1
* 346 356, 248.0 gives 18.4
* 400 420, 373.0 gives 18.9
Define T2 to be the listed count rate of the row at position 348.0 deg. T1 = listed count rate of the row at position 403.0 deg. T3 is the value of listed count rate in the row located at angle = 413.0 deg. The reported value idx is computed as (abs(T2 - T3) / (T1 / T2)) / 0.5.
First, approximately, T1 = 253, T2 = 123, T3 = 258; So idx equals 131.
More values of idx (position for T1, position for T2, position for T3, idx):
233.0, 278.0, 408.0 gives 51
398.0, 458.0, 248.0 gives 99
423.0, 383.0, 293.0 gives 28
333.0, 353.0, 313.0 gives 120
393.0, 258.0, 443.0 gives 122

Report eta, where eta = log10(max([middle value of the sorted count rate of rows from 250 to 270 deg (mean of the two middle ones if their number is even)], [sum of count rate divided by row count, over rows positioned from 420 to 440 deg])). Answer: 2.41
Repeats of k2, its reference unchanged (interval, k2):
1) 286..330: 23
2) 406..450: 32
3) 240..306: -13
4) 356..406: 43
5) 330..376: 3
